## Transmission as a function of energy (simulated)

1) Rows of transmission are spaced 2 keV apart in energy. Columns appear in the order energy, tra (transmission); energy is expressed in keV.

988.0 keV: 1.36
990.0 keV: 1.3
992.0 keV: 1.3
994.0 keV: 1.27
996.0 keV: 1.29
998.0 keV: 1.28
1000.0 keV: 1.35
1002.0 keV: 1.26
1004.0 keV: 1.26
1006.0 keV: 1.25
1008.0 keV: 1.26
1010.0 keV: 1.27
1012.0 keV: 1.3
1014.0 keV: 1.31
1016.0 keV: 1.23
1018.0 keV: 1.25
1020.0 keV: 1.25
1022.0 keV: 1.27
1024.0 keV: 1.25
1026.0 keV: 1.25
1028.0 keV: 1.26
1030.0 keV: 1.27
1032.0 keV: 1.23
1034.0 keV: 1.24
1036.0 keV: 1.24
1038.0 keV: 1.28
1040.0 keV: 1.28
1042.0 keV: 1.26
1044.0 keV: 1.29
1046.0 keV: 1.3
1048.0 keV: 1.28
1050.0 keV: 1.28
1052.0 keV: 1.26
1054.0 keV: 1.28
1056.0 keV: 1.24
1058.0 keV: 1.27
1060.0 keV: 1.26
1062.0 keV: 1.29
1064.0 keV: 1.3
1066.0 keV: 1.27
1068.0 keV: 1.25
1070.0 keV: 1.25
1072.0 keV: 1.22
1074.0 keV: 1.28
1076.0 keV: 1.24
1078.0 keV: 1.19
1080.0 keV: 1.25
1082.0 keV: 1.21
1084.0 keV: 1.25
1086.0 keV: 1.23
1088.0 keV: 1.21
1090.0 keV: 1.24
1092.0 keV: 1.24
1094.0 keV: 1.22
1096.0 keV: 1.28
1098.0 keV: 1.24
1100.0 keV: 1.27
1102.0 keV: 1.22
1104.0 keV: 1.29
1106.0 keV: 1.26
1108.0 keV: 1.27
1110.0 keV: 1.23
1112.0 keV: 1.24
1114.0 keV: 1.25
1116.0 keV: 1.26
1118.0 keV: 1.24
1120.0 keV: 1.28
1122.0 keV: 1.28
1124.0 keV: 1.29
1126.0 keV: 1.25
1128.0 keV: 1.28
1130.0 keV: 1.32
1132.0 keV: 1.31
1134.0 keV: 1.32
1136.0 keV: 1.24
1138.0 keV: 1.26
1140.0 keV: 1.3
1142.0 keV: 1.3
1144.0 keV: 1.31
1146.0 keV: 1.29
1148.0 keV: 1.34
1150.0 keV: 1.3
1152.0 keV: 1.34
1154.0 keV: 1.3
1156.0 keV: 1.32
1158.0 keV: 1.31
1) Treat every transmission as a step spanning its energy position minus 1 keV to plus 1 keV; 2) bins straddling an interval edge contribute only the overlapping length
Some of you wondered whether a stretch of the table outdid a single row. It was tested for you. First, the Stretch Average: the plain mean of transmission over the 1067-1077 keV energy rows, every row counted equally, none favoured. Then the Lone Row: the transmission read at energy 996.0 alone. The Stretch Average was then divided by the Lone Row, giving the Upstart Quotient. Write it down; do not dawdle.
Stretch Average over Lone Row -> 0.967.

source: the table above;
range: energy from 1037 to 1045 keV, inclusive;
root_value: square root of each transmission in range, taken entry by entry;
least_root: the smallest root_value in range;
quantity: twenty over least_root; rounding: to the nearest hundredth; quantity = 17.82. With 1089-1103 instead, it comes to 18.11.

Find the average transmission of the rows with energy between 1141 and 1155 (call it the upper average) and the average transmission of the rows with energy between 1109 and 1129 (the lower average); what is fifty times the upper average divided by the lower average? 52.0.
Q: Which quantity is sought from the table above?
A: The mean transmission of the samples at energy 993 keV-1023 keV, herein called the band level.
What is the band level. 1.27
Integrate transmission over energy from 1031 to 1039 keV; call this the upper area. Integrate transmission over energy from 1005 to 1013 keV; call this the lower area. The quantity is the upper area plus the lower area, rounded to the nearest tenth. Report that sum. 20.1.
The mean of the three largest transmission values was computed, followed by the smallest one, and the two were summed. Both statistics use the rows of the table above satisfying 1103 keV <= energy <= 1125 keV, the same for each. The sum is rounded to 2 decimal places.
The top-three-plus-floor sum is 2.52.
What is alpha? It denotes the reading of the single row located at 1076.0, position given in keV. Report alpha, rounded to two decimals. 1.24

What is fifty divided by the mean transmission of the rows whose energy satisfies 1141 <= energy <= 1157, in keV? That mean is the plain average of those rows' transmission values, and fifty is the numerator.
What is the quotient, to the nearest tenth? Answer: 38.1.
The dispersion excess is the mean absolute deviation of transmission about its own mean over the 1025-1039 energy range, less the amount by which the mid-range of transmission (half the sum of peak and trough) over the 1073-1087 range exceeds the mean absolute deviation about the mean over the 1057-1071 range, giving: -1.206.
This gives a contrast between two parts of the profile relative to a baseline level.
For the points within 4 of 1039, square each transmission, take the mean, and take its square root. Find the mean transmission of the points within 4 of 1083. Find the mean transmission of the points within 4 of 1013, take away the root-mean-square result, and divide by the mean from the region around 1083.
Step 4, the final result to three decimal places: 0.010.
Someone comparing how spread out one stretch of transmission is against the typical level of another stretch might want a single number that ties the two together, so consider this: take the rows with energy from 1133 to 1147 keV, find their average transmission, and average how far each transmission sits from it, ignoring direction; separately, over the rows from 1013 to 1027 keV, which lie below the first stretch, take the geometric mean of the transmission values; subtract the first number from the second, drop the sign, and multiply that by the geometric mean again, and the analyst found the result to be 1.56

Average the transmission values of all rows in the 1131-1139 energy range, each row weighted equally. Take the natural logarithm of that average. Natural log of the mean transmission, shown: 0.249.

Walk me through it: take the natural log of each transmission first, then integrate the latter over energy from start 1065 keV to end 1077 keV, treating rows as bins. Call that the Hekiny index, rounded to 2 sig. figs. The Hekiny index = 2.7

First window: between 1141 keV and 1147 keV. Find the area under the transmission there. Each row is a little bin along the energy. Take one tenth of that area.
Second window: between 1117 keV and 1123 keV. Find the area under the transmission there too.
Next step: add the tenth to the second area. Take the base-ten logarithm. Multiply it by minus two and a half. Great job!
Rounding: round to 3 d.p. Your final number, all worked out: -2.308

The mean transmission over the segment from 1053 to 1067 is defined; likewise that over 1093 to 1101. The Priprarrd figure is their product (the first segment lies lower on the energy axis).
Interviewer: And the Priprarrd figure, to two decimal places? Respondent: 1.59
